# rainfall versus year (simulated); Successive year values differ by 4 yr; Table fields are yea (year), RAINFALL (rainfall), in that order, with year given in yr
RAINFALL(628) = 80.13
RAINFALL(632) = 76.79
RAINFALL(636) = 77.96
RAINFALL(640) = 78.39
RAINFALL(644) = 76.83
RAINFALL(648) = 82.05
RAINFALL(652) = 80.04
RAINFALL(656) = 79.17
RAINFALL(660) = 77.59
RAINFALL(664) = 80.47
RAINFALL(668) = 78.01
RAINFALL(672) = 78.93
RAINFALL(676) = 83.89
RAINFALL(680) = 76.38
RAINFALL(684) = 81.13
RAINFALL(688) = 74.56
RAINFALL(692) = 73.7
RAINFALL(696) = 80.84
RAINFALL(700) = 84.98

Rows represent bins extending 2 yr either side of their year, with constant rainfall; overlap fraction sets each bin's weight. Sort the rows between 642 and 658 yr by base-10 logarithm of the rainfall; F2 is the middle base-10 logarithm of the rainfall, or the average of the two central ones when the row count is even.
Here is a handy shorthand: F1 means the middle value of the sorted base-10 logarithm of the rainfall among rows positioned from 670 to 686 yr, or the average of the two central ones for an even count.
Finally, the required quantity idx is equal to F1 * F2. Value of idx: 3.62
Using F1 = 1.90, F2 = 1.90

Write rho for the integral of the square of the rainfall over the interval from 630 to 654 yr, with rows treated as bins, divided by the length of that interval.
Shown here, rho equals 6193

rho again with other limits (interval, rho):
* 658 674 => 6203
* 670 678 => 6634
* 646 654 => 6569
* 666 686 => 6354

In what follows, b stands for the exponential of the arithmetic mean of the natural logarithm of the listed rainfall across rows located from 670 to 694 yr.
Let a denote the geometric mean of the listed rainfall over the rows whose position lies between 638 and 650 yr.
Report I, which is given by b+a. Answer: 157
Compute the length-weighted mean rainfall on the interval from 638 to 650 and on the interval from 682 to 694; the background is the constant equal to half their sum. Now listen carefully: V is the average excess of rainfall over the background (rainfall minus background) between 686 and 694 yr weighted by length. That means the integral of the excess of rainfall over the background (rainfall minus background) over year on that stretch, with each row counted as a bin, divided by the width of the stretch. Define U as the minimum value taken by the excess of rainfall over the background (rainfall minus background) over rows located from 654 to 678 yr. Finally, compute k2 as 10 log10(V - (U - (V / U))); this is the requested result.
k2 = 12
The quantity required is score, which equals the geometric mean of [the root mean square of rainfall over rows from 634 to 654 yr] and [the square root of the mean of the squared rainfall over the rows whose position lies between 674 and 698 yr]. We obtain 78.8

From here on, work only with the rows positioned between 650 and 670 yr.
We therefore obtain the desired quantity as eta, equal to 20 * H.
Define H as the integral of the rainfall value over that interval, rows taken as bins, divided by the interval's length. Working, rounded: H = 79.1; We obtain 1581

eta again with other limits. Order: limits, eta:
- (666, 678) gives 1606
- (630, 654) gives 1574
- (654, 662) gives 1568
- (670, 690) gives 1580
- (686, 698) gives 1527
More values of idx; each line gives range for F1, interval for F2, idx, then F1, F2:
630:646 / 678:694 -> 3.55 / 1.89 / 1.88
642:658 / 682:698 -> 3.59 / 1.90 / 1.89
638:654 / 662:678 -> 3.61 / 1.90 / 1.90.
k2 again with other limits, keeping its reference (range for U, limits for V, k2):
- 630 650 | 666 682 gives 0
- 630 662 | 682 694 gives 0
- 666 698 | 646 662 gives 7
